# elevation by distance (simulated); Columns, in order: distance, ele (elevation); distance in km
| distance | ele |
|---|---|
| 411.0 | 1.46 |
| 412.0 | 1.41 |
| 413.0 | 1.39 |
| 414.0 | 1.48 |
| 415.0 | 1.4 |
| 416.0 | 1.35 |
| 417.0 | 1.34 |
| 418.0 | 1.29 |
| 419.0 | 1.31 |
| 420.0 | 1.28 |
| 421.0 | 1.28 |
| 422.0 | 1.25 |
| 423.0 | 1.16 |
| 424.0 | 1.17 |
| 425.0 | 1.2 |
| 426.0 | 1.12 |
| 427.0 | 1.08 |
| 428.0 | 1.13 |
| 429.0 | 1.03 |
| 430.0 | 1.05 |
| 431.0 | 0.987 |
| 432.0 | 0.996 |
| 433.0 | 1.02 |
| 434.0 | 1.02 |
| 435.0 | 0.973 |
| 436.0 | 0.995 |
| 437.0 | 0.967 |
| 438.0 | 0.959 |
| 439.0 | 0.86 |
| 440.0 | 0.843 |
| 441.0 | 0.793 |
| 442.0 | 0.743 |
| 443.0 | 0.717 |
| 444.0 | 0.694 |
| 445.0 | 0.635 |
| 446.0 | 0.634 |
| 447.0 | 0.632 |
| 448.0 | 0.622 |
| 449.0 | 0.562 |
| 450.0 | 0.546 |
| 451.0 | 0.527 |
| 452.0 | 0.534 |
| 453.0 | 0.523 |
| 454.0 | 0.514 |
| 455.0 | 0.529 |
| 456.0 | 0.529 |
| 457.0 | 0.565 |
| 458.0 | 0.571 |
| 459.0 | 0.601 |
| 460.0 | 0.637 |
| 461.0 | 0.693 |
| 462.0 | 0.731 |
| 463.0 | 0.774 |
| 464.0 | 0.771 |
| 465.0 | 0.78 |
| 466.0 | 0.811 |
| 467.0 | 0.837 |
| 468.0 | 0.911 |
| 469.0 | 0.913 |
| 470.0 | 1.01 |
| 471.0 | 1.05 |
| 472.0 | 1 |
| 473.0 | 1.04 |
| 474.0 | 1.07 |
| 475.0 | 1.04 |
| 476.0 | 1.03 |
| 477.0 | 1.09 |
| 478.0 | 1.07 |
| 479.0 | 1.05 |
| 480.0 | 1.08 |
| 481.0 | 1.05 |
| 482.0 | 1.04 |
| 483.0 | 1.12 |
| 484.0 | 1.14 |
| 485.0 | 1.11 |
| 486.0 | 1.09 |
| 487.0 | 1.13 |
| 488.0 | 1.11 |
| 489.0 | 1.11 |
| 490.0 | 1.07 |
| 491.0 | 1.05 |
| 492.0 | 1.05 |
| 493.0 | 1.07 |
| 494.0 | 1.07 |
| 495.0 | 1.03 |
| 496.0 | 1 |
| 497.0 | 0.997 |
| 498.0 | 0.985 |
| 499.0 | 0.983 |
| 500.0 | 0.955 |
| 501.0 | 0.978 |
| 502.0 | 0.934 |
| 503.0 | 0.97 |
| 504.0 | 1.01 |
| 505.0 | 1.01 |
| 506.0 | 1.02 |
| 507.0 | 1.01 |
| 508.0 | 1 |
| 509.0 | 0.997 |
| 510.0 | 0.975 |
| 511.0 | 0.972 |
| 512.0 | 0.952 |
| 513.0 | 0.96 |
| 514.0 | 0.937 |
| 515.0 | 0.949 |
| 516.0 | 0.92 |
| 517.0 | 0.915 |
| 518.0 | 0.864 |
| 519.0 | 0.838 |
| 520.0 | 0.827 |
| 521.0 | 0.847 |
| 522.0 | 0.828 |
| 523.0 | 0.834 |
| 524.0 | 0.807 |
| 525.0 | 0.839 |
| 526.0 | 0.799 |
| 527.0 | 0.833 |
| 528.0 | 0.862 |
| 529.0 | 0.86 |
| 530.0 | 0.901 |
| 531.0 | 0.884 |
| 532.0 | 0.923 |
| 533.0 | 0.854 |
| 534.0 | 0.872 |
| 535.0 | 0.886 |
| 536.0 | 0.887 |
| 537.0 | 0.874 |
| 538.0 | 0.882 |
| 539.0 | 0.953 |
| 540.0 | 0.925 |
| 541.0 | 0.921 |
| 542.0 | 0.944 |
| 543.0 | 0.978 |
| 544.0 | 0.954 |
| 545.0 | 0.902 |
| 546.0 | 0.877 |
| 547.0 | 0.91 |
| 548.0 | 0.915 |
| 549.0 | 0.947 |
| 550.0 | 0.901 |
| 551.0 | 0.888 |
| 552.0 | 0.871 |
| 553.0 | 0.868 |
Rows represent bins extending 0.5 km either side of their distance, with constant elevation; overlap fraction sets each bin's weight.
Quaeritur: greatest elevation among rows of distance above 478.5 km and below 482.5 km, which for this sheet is 1.08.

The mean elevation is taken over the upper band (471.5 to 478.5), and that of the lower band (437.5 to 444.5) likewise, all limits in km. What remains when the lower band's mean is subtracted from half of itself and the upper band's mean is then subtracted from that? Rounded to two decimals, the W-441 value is -1.45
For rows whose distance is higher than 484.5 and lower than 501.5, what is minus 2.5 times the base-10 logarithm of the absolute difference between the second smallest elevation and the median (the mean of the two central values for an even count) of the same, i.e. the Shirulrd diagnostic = 2.9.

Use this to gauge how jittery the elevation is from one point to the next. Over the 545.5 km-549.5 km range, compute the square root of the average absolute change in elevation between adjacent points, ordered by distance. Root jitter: 0.153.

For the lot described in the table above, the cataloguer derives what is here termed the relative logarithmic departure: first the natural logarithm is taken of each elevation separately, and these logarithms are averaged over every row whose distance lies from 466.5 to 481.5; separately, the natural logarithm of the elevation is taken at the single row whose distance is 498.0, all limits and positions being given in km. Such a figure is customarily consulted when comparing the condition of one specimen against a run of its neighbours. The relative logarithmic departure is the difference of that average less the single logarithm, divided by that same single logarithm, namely -1.9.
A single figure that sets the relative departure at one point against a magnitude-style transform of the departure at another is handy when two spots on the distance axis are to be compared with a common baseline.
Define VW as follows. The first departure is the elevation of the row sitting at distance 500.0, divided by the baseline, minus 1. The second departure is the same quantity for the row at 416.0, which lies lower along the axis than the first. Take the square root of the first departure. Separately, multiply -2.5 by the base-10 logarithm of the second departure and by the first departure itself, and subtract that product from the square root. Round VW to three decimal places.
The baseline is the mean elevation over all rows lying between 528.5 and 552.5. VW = 0.193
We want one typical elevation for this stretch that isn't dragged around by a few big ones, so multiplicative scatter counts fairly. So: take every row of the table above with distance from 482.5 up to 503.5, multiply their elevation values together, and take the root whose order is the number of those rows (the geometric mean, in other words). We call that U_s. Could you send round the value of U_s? 1.04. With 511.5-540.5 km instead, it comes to 0.88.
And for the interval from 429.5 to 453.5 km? 0.76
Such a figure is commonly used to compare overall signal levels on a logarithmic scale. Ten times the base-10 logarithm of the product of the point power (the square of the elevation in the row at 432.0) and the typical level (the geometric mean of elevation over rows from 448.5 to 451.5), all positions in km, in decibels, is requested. -2.7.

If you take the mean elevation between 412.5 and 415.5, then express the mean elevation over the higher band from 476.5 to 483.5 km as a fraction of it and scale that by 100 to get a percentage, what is 75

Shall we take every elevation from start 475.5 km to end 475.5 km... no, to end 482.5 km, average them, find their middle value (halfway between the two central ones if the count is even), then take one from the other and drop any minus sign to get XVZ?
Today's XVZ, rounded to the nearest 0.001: 0.009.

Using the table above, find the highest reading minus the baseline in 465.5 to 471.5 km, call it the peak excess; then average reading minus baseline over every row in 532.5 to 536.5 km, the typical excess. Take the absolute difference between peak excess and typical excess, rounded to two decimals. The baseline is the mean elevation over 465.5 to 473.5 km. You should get 0.18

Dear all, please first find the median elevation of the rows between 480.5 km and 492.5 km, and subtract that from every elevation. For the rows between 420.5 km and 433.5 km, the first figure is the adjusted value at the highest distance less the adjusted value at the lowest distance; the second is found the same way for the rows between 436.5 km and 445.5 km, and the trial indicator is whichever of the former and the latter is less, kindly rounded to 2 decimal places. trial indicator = -0.33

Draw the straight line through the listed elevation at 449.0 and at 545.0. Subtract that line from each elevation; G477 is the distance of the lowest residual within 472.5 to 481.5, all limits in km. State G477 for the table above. 476.0 km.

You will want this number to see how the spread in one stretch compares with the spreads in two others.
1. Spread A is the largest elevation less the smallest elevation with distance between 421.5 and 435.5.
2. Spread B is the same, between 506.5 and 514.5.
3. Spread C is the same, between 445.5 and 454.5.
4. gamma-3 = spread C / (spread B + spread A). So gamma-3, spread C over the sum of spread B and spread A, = 0.34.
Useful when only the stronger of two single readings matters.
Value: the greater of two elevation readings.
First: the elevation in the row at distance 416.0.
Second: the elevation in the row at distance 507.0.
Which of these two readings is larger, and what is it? 1.35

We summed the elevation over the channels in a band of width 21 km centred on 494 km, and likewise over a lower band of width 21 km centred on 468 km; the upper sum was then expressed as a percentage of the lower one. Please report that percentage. 119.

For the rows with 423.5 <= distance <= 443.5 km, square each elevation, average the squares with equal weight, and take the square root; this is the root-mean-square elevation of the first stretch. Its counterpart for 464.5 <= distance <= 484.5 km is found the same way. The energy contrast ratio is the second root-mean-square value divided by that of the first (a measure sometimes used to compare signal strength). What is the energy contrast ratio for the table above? 1.02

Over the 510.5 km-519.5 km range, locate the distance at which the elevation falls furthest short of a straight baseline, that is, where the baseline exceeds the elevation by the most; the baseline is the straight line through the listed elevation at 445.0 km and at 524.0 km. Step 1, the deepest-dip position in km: 519.0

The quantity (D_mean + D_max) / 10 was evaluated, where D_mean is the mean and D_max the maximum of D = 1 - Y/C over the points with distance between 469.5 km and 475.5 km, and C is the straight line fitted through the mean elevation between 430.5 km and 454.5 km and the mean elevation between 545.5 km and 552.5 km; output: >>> -0.05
